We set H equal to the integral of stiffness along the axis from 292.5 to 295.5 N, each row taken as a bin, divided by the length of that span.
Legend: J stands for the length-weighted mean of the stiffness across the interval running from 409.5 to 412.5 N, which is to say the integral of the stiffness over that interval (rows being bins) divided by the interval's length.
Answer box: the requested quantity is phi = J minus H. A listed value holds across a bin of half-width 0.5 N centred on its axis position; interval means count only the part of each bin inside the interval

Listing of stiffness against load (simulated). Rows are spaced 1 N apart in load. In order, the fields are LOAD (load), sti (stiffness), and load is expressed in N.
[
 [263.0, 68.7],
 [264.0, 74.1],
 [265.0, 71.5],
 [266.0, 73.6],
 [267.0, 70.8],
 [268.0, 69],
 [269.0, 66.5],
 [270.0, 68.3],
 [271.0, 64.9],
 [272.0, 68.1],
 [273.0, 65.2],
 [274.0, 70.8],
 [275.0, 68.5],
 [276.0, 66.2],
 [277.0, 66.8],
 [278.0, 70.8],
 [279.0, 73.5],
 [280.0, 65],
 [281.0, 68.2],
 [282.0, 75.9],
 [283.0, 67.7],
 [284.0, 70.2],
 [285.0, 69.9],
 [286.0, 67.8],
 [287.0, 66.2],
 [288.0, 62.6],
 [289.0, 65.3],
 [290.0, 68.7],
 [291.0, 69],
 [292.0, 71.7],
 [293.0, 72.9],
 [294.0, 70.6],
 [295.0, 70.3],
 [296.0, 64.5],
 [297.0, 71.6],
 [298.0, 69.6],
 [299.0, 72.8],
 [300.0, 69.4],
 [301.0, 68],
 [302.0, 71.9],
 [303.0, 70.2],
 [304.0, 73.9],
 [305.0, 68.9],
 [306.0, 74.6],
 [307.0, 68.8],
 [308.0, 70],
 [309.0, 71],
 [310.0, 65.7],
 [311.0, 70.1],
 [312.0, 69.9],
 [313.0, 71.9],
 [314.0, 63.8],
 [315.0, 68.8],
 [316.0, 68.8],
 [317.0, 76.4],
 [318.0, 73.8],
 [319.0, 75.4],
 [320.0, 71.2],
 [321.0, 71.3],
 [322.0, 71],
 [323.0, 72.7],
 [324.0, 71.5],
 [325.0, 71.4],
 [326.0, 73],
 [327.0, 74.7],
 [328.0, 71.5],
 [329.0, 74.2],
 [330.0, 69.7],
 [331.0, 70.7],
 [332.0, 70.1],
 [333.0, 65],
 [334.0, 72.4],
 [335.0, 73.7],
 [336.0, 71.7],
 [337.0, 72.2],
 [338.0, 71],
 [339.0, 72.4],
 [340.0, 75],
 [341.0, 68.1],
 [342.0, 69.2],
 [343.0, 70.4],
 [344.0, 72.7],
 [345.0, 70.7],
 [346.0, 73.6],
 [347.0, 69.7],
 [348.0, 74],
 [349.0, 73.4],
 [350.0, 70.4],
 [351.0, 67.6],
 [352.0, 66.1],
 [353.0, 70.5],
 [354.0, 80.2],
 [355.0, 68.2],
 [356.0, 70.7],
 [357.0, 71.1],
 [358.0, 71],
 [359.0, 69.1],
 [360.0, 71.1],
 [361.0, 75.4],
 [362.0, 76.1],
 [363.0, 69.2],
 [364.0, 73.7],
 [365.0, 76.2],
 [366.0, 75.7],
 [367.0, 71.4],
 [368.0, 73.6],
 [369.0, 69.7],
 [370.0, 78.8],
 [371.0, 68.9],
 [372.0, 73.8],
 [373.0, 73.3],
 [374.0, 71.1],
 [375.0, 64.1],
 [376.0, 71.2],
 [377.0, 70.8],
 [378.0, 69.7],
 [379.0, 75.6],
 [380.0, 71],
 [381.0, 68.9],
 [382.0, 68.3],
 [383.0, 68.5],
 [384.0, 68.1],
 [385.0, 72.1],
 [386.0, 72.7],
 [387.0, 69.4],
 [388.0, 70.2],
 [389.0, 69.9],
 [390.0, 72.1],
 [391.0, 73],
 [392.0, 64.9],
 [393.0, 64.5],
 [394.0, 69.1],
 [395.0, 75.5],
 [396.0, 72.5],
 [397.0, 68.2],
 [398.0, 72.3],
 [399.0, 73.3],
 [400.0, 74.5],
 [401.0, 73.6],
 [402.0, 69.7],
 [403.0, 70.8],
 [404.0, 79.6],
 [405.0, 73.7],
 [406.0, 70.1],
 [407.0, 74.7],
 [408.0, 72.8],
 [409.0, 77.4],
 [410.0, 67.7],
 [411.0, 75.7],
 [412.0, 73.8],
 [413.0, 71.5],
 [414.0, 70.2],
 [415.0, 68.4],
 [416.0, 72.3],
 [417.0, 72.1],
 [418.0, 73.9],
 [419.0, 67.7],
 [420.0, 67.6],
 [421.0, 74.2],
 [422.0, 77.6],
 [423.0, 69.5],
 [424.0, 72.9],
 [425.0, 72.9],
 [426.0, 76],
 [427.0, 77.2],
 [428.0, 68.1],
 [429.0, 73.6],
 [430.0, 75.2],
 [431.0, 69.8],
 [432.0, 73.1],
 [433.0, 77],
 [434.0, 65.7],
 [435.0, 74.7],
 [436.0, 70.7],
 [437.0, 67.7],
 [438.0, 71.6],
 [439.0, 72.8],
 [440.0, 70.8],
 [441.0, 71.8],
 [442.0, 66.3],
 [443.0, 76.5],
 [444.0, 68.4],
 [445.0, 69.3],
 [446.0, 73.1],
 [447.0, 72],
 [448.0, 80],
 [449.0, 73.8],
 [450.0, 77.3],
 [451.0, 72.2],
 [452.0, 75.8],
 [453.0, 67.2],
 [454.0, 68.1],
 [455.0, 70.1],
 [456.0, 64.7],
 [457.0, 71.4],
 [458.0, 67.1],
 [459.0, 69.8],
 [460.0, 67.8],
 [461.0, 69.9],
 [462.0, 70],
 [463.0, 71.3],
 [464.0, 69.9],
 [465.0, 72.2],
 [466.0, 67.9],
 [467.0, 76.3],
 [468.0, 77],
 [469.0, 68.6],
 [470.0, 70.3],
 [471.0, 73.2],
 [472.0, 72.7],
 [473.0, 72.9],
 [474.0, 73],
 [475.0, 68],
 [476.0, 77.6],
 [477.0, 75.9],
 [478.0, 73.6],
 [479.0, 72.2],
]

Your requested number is 1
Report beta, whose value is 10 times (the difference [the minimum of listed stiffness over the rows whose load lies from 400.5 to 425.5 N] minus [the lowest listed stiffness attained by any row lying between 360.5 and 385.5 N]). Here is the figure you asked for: 35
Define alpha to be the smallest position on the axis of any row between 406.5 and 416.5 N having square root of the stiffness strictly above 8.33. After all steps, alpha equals 407.0 N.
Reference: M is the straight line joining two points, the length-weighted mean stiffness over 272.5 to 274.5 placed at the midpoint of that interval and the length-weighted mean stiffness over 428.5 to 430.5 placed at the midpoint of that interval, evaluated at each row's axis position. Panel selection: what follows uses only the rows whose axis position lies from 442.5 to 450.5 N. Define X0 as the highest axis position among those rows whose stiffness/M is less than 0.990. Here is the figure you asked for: 449.0 N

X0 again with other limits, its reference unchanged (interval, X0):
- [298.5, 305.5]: 301.0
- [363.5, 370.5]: 369.0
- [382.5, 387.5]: 387.0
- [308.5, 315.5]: 315.0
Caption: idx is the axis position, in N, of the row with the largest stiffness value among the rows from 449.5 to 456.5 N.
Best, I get 450.0 N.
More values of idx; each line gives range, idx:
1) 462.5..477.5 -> 476.0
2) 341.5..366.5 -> 354.0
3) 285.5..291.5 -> 291.0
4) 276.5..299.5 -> 282.0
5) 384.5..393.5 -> 391.0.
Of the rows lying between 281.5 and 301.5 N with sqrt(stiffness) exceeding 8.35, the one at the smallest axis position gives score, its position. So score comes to 282.0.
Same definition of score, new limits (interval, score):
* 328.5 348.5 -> 329.0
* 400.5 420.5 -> 401.0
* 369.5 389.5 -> 370.0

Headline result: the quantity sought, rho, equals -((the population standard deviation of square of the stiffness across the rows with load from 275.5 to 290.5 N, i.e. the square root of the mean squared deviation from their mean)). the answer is -455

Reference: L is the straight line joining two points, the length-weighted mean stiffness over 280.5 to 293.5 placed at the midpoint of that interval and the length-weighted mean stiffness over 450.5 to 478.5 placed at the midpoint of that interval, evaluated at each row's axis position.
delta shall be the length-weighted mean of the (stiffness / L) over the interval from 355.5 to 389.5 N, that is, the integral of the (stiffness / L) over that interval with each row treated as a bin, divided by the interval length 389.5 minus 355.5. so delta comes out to 1.02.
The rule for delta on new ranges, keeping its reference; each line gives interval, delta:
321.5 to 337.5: 1.03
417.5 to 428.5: 1.03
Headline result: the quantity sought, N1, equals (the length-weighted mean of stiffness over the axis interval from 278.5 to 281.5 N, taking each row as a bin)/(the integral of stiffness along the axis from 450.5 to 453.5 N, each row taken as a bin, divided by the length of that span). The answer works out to 0.96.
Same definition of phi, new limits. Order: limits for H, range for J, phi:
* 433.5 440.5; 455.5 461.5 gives -2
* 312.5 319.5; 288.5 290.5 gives -4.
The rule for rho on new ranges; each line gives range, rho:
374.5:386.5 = -385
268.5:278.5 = -268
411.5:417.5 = -243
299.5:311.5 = -331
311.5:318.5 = -527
